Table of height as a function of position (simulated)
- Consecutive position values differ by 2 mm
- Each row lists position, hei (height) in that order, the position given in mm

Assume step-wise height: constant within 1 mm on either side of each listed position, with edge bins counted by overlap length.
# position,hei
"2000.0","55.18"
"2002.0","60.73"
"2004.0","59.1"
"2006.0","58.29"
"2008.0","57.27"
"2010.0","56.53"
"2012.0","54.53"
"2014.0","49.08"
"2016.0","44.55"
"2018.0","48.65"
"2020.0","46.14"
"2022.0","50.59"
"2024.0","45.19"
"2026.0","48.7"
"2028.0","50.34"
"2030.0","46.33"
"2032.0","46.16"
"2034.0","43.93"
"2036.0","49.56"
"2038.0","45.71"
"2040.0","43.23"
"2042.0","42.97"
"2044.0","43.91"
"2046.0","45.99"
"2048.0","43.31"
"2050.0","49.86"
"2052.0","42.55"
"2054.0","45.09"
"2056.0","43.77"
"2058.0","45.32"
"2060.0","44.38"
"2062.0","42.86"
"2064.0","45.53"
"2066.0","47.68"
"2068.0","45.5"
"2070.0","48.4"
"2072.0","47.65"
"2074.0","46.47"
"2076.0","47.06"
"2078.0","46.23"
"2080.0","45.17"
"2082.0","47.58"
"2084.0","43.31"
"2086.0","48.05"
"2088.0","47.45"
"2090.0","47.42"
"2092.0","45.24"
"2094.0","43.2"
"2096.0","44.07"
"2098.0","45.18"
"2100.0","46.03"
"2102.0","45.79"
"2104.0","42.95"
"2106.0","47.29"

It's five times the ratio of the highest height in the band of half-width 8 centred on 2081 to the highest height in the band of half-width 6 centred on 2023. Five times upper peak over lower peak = 4.75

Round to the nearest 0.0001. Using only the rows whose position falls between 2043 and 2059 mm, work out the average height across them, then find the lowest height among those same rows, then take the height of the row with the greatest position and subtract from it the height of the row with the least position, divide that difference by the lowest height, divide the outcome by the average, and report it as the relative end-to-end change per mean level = 0.0007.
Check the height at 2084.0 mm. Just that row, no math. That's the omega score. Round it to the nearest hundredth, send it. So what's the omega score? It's 43.31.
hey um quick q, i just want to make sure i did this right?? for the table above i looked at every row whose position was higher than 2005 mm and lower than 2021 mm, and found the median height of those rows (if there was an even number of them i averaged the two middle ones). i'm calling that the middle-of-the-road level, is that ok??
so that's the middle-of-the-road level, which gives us 51.8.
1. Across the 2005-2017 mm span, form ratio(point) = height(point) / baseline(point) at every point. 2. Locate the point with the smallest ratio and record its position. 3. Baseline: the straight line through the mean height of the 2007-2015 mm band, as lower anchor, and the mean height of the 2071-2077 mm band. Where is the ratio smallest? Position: 2016.0 mm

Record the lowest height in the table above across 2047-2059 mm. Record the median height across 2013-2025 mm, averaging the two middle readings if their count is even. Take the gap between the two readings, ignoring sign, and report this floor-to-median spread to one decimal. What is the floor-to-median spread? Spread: 4.8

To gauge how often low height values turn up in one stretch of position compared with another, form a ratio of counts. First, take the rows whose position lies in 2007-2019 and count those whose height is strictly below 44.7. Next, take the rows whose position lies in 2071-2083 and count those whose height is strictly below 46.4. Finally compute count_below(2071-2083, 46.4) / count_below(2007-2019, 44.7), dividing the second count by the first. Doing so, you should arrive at 2.0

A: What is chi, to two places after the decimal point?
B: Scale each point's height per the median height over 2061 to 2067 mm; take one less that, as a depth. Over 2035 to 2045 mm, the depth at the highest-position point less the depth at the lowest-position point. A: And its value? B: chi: 0.12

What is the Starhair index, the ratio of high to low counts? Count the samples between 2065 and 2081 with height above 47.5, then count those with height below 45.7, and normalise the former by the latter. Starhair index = 1.50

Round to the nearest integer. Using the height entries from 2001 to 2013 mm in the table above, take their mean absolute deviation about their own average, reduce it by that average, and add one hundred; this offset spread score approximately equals 44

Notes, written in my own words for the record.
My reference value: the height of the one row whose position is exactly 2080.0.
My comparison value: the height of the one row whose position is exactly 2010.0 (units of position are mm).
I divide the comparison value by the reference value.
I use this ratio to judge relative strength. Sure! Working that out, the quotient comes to 1.25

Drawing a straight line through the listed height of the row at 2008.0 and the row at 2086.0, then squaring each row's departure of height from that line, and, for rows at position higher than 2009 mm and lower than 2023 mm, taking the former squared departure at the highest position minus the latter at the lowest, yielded 25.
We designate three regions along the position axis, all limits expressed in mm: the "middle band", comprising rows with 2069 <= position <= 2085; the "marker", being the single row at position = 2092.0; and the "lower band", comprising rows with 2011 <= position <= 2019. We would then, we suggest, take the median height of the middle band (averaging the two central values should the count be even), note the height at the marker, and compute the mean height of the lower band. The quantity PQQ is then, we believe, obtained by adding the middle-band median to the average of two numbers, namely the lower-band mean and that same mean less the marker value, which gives 73.3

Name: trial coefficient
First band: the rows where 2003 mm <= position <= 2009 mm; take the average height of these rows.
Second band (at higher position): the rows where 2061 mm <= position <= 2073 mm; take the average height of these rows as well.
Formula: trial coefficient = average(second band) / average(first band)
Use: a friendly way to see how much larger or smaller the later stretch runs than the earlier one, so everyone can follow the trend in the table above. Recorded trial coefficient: 0.79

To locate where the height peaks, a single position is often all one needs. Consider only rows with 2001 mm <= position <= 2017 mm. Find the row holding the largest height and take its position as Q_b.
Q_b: 2002.0 mm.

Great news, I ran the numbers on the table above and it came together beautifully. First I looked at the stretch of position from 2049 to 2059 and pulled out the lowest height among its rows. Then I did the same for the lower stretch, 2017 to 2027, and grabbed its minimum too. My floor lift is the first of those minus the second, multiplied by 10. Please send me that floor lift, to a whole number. -26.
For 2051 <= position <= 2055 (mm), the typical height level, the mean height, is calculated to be 43.8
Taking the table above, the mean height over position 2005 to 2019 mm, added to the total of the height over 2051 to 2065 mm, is 362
